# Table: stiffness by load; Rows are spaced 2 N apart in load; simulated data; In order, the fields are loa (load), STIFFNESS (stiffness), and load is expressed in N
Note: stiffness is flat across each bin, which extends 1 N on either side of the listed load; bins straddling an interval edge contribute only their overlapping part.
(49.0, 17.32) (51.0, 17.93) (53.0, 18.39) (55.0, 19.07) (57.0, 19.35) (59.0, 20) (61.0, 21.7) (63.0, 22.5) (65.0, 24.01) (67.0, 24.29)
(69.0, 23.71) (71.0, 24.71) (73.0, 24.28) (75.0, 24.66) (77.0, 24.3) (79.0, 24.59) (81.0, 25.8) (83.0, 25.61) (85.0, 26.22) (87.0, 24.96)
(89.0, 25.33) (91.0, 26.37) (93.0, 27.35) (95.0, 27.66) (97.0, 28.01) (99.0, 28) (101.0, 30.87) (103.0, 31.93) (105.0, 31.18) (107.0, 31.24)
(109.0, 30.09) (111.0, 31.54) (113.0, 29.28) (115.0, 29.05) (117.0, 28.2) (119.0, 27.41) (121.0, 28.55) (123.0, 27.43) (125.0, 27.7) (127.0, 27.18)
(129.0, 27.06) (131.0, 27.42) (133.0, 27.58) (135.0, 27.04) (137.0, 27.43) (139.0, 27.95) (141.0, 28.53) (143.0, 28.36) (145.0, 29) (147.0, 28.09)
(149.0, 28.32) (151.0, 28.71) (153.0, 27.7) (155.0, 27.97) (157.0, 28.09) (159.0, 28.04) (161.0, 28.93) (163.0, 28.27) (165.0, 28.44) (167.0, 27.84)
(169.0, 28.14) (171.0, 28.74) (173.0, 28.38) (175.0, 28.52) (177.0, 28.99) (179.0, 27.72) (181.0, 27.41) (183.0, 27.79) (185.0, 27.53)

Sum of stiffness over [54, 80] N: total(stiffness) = 297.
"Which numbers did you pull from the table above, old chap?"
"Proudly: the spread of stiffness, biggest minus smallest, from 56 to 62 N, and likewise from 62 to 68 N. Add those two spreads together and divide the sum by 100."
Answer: 0.041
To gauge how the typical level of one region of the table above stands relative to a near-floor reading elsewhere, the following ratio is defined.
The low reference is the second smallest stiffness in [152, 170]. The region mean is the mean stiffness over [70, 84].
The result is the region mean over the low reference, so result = 0.89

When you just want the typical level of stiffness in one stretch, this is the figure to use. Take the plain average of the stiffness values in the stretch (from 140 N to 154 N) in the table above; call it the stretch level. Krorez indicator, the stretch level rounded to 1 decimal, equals 28.4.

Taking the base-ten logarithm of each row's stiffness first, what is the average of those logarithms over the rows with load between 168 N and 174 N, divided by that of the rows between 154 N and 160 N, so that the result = 1.00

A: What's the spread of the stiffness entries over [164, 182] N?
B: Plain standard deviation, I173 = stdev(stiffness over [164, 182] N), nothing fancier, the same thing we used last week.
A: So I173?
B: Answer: 0.5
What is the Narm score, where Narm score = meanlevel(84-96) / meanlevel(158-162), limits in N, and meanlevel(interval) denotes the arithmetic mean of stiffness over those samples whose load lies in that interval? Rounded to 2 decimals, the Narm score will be 0.92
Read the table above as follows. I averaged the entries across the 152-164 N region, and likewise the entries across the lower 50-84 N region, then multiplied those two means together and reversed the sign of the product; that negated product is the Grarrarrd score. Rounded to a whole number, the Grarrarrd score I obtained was -638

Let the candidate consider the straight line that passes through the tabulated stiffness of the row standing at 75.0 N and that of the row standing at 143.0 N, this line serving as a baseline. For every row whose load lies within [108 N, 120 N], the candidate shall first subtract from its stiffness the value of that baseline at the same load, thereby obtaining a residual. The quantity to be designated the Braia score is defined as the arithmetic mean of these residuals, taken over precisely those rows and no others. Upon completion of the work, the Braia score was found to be 2.5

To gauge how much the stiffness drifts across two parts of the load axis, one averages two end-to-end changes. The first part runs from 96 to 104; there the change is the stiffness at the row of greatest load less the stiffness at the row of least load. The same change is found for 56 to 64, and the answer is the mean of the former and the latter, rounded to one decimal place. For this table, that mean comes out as 3.5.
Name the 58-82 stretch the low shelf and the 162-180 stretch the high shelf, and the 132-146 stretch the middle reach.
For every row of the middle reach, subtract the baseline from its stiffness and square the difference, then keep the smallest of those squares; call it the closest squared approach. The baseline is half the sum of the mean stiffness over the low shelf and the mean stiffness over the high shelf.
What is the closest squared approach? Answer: 1.0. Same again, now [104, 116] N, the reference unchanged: 9.1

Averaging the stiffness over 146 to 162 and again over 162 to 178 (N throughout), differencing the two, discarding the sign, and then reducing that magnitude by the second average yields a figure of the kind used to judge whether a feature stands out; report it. -28.2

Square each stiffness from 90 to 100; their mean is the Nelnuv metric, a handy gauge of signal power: 755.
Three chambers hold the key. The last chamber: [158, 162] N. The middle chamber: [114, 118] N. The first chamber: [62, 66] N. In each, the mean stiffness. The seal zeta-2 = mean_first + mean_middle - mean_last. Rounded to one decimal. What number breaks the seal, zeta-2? 23.4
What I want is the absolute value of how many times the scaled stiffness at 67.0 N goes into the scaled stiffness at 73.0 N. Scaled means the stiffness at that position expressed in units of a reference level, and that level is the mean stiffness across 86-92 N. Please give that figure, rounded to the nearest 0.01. 1.00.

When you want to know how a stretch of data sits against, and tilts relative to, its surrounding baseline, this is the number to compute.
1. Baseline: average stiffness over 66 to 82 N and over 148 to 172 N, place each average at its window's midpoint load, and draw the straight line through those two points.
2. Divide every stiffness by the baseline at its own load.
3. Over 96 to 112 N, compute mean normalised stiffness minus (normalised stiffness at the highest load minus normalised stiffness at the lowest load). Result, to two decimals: 1.06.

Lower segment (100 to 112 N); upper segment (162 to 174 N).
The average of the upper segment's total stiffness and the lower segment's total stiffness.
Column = 178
